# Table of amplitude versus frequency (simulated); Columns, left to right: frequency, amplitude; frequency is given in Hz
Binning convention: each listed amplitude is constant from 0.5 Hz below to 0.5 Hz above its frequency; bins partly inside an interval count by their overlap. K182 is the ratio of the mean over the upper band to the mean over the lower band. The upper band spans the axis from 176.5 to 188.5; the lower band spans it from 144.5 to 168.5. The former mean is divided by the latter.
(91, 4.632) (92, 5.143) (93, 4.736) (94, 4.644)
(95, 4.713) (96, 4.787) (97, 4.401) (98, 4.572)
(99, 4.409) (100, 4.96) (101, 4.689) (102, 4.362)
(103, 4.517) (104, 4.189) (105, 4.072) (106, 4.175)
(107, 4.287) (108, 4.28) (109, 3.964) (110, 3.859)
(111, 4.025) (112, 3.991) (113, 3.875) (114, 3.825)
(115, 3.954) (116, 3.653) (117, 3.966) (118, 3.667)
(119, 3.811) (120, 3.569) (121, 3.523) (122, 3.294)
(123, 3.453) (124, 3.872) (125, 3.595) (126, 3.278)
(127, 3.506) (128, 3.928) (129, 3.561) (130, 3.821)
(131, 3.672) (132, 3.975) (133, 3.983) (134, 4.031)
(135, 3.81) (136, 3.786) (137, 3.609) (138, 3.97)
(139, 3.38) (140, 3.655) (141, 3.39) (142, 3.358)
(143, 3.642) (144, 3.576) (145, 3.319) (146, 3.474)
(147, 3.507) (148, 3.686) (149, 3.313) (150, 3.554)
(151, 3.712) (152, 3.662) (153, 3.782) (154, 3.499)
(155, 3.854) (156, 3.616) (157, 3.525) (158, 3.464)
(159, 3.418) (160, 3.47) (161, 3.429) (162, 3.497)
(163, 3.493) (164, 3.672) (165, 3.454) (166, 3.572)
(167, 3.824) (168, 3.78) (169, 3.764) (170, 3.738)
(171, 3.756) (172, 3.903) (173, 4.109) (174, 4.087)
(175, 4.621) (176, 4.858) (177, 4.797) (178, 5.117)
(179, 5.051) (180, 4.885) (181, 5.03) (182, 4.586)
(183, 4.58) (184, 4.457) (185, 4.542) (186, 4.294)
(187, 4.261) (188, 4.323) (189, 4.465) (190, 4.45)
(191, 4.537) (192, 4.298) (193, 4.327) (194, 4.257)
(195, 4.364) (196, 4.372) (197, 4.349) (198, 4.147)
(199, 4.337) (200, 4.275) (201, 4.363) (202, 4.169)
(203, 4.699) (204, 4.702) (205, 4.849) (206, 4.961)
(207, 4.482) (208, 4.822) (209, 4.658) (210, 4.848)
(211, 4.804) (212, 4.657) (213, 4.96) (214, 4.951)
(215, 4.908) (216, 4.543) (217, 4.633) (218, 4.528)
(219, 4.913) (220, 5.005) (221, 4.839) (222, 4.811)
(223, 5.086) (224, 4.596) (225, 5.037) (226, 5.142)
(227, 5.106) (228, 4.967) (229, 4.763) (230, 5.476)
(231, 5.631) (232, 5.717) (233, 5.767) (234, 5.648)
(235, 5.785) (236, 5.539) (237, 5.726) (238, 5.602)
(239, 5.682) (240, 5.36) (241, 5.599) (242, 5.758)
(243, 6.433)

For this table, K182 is 1.31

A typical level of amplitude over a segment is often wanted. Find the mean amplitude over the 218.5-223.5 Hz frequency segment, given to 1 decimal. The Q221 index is 4.9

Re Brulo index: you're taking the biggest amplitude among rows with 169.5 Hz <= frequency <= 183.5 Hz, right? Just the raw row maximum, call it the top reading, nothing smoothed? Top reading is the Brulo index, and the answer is 5.117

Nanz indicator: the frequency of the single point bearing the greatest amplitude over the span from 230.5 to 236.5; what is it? 235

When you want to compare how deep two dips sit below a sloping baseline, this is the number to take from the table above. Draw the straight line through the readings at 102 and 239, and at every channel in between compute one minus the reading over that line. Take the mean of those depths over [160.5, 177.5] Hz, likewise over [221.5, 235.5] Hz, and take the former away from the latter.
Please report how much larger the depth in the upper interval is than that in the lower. -0.16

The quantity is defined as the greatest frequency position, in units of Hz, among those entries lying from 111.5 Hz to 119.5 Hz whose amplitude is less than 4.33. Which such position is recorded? 119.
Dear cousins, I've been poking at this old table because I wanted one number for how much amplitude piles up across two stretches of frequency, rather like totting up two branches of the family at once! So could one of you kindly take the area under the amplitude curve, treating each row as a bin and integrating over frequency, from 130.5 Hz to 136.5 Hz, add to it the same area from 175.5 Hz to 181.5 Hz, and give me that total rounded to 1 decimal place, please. 53.0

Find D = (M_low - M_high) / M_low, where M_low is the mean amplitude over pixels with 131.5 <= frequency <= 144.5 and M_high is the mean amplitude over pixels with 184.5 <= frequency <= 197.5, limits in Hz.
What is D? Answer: -0.18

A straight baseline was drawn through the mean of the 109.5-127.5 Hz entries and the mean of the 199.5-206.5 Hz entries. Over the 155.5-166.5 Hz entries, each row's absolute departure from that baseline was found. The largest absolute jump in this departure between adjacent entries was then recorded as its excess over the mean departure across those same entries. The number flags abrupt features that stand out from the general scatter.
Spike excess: -0.40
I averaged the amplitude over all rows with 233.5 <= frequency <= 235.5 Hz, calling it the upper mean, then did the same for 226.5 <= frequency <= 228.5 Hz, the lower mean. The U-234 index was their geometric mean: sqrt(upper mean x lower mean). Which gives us 5.4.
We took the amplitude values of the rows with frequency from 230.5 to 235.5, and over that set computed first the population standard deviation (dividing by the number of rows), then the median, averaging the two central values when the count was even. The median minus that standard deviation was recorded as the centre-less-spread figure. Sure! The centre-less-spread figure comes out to 5.7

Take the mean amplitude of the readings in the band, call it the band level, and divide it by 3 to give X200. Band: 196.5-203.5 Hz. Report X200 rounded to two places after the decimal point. 1.44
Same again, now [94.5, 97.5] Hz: 1.54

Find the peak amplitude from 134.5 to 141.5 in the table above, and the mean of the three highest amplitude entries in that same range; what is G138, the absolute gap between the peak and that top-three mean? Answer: 0.11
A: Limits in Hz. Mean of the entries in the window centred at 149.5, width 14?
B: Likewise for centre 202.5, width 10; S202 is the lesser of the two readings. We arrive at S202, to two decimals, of 3.59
